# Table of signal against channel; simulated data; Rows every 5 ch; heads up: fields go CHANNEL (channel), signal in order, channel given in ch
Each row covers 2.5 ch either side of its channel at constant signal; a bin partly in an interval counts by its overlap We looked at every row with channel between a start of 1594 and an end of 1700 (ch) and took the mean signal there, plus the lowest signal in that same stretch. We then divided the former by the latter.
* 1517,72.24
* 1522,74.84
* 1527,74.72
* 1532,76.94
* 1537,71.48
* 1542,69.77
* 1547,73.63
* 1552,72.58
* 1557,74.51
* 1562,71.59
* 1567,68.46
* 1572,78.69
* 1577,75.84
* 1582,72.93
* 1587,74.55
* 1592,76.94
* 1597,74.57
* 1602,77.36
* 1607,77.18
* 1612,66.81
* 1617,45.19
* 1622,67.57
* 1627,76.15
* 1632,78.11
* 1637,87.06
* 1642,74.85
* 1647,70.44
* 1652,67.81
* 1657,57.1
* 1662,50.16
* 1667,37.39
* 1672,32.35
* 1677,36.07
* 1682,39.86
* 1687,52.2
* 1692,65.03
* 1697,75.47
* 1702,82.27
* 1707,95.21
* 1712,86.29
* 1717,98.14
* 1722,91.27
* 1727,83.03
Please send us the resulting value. 1.9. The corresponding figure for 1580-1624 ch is 1.6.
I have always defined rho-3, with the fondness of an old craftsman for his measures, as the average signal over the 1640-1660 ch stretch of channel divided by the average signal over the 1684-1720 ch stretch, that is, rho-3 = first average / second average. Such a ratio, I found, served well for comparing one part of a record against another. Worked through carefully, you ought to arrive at 0.85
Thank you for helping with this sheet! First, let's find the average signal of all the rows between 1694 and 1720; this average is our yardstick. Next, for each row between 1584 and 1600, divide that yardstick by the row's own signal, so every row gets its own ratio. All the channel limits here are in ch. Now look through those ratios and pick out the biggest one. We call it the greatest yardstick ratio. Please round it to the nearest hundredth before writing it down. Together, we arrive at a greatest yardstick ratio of 1.17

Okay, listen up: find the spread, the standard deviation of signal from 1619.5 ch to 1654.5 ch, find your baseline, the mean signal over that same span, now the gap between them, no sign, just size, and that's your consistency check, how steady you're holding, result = 68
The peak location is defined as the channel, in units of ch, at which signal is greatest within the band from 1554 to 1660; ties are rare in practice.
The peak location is 1637 ch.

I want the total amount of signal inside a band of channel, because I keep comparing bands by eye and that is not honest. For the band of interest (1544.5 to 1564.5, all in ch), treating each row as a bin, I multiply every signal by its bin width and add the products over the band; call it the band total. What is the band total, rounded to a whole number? 1462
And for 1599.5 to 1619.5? 1333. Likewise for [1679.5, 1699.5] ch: 1163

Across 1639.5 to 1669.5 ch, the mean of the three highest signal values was 71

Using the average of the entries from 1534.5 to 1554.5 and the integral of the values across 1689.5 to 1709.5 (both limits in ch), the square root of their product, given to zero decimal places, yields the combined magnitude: 338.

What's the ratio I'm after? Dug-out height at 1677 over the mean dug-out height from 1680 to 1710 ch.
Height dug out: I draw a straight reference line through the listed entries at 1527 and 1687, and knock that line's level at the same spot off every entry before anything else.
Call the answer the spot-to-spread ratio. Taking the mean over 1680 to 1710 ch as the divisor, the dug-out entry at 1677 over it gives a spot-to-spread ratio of -1.0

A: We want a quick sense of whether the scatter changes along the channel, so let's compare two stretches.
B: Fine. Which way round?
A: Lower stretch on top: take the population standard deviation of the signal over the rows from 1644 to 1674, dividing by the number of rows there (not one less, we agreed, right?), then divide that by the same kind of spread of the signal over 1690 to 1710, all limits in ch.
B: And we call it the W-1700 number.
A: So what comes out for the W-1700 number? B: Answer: 1.3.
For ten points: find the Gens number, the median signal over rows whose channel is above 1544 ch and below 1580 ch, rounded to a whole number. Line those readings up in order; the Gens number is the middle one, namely 74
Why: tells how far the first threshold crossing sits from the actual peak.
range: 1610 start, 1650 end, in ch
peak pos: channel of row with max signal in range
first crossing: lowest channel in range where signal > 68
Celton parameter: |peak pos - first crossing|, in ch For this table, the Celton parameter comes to 10 ch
